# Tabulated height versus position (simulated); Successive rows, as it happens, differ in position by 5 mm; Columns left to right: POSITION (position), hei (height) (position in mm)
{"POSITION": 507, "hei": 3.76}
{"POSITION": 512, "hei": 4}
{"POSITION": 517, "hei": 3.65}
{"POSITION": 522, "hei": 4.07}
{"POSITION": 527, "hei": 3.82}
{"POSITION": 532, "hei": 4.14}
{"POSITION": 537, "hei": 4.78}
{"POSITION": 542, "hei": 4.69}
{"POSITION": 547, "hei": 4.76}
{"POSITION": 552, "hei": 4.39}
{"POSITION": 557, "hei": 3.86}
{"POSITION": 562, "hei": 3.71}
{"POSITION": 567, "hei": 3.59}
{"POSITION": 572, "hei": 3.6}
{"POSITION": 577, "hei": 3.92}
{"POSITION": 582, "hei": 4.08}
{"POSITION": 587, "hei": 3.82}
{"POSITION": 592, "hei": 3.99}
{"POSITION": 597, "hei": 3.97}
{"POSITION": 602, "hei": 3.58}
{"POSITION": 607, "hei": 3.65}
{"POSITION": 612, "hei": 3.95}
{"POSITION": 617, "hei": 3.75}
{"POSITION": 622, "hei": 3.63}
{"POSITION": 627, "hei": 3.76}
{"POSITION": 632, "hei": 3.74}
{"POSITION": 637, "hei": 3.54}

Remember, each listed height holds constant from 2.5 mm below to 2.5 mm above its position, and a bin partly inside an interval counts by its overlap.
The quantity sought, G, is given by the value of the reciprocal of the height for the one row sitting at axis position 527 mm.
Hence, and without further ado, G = 0.262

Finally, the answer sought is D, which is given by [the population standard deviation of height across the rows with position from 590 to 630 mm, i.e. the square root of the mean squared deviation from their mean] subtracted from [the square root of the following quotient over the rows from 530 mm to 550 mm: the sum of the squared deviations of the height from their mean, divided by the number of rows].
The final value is 0.11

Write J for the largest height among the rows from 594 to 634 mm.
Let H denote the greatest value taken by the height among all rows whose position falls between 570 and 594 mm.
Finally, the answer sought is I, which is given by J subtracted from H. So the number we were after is 0.1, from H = 4.08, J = 3.97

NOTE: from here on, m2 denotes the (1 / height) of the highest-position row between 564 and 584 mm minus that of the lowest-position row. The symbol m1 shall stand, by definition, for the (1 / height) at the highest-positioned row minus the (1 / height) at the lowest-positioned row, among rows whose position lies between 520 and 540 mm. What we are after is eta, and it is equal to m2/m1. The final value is 1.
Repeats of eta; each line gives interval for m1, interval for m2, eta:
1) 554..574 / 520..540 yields -2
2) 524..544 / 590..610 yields 0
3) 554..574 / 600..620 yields -1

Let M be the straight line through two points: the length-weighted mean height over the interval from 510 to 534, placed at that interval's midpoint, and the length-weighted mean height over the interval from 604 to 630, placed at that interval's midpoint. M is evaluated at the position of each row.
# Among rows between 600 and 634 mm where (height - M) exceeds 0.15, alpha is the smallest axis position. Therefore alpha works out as 612 mm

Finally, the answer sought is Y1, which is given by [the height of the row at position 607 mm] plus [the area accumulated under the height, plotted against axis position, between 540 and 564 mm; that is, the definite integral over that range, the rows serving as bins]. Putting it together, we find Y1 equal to 106.5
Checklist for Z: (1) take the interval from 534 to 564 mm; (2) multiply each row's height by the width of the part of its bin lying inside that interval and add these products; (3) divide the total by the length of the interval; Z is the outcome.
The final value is 4.37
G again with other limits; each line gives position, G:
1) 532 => 0.242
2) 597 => 0.252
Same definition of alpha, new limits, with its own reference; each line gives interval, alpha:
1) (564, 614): 582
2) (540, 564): 542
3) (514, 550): 532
